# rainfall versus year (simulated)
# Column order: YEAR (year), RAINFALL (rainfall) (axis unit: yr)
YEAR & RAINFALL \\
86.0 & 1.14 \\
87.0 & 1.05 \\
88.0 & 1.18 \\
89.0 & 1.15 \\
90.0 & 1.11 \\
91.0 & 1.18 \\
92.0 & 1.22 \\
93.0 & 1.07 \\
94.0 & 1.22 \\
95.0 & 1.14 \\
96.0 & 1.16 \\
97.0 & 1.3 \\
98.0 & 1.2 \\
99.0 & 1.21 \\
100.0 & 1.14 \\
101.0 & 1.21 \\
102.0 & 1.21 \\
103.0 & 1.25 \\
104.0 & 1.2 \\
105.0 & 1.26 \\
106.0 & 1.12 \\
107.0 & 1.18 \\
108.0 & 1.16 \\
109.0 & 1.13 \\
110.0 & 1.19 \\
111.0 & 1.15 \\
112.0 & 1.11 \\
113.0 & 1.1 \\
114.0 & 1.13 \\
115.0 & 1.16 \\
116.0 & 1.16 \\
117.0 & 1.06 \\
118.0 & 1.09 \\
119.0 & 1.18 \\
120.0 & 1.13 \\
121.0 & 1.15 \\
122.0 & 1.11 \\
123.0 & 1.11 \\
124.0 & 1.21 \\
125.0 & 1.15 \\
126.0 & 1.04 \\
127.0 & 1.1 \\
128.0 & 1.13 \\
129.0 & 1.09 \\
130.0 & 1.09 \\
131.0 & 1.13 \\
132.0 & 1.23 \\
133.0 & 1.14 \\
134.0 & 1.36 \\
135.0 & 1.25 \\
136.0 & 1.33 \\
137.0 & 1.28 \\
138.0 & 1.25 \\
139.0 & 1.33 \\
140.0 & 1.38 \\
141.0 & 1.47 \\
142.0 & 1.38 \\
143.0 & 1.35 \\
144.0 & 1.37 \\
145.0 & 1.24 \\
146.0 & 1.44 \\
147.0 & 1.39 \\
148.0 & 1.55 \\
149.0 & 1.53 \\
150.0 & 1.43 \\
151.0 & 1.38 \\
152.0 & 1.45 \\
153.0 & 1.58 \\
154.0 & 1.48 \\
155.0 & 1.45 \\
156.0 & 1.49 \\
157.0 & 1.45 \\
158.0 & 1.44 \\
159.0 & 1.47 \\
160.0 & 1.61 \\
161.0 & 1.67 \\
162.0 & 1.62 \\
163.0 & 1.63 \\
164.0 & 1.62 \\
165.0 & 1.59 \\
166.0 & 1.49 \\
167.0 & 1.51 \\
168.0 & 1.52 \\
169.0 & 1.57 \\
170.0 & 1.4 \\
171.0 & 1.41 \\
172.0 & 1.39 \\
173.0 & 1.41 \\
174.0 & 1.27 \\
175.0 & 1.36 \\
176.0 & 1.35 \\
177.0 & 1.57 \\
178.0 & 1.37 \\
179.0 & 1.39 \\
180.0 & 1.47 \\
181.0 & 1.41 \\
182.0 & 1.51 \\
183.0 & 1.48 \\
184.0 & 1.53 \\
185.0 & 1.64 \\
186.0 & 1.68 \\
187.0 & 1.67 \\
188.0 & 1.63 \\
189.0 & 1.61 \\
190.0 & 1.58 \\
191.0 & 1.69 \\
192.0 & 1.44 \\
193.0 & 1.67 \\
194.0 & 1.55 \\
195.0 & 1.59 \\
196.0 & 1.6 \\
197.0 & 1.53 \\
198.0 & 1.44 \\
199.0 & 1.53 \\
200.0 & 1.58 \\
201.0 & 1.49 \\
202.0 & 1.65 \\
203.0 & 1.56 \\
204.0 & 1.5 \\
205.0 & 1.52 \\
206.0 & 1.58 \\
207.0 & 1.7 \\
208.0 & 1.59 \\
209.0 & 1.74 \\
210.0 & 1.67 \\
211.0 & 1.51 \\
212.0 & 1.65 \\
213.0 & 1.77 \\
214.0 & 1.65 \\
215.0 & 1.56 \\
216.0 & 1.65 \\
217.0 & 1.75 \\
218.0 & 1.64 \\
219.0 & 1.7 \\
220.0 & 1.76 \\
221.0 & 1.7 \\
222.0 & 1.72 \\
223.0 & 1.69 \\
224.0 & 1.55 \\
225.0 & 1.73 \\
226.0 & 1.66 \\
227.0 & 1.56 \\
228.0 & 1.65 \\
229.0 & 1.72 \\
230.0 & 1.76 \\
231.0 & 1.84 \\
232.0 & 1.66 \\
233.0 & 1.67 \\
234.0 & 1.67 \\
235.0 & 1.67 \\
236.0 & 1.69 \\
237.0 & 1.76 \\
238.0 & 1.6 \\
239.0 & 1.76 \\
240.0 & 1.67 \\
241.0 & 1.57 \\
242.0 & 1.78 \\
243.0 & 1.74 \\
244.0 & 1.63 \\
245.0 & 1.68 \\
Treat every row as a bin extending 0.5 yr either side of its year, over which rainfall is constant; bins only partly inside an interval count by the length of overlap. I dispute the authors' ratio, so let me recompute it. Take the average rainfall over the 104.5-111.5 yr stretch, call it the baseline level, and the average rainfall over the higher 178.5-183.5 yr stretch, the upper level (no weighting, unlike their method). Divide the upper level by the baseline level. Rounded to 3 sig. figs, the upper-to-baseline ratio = 1.24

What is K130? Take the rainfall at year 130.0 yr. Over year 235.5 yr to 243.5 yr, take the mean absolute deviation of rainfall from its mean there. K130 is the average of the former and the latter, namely 0.58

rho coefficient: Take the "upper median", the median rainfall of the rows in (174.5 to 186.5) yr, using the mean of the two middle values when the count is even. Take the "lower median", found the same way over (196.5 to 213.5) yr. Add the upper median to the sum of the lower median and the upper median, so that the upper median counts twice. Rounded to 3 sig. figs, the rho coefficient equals 4.53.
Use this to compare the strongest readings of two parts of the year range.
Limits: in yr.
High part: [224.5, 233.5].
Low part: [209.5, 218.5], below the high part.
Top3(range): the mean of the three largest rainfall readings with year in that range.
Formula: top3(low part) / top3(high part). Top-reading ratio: 0.97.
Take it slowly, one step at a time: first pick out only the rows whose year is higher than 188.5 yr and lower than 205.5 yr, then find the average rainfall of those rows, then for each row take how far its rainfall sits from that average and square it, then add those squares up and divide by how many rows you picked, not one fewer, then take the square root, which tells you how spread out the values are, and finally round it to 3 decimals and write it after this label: 0.070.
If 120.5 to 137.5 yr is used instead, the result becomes 0.088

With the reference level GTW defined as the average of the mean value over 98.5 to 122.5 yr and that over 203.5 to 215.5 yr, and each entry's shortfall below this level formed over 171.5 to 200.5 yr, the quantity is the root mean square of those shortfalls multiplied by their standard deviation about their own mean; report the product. 0.019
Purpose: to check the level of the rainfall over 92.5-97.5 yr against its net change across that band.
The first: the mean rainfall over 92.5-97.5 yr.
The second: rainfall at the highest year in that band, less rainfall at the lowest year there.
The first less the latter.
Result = 0.95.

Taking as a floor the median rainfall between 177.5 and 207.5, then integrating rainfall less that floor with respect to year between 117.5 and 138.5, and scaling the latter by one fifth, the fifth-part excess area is -1.6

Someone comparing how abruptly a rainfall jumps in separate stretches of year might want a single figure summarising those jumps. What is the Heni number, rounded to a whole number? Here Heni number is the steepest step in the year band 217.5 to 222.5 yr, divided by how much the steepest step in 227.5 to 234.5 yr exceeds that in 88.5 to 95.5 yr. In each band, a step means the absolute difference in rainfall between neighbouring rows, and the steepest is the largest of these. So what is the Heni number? 2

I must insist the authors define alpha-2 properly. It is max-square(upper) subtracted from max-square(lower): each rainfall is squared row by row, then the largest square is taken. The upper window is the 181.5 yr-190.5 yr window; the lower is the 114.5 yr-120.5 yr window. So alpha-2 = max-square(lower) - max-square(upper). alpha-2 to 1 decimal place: -1.4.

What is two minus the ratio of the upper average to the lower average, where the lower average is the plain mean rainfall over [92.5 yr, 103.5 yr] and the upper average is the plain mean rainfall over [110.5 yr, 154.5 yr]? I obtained 0.95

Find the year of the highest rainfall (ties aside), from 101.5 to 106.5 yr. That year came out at 105.0 yr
